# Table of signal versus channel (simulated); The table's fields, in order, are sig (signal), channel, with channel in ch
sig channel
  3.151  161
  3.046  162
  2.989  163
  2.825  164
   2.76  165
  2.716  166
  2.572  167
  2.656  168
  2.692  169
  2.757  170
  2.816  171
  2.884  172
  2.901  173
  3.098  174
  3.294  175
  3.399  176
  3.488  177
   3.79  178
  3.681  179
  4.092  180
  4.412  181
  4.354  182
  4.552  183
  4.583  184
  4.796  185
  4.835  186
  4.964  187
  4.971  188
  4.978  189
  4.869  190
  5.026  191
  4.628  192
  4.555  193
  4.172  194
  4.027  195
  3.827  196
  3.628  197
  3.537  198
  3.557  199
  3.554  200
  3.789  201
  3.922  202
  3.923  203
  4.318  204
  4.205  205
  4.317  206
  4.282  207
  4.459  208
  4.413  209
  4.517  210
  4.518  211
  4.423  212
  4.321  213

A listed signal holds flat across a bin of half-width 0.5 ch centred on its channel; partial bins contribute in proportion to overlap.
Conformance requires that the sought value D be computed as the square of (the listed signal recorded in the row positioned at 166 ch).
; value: 7.4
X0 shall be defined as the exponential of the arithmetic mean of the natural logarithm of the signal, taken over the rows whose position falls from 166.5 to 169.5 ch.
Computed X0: 2.6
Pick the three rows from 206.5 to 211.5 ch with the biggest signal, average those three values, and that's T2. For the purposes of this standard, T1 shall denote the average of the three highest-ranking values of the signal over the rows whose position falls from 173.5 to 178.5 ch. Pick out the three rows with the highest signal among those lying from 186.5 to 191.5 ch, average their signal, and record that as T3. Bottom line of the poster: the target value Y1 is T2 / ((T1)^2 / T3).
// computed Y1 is 1.8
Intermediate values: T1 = 3.56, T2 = 4.5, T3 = 4.99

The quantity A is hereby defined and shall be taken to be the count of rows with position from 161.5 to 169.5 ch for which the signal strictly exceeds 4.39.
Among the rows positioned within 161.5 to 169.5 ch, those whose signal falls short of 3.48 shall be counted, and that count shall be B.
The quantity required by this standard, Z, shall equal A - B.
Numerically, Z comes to -8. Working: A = 0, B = 8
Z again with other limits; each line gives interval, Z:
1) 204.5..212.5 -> 5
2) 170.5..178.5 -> -6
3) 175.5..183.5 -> 1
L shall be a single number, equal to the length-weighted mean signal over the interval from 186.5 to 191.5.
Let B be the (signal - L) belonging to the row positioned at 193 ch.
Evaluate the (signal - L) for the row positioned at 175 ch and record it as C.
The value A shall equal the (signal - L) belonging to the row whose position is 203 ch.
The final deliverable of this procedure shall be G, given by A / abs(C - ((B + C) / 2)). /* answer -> -2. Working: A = -1.0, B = -0.41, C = -1.7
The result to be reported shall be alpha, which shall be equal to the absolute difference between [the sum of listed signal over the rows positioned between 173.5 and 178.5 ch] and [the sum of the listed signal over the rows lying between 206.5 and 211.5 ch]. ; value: 5.1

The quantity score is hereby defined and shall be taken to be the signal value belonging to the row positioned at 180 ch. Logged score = 4.092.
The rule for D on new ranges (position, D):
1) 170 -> 7.6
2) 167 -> 6.6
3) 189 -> 24.8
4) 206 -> 18.6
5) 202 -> 15.4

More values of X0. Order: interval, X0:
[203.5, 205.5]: 4.3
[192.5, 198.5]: 3.9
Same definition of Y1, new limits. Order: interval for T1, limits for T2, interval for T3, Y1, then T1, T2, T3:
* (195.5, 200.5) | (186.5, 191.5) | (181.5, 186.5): 1.8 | 3.67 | 5.0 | 4.74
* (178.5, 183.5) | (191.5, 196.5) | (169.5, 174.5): 0.7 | 4.44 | 4.5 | 2.96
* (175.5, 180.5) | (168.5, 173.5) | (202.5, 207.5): 0.8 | 3.85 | 2.9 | 4.31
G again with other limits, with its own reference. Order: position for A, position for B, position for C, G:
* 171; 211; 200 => -4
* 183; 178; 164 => -1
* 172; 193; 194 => -11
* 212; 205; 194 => -33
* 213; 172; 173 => -75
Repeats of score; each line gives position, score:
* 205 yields 4.205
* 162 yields 3.046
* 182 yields 4.354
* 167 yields 2.572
